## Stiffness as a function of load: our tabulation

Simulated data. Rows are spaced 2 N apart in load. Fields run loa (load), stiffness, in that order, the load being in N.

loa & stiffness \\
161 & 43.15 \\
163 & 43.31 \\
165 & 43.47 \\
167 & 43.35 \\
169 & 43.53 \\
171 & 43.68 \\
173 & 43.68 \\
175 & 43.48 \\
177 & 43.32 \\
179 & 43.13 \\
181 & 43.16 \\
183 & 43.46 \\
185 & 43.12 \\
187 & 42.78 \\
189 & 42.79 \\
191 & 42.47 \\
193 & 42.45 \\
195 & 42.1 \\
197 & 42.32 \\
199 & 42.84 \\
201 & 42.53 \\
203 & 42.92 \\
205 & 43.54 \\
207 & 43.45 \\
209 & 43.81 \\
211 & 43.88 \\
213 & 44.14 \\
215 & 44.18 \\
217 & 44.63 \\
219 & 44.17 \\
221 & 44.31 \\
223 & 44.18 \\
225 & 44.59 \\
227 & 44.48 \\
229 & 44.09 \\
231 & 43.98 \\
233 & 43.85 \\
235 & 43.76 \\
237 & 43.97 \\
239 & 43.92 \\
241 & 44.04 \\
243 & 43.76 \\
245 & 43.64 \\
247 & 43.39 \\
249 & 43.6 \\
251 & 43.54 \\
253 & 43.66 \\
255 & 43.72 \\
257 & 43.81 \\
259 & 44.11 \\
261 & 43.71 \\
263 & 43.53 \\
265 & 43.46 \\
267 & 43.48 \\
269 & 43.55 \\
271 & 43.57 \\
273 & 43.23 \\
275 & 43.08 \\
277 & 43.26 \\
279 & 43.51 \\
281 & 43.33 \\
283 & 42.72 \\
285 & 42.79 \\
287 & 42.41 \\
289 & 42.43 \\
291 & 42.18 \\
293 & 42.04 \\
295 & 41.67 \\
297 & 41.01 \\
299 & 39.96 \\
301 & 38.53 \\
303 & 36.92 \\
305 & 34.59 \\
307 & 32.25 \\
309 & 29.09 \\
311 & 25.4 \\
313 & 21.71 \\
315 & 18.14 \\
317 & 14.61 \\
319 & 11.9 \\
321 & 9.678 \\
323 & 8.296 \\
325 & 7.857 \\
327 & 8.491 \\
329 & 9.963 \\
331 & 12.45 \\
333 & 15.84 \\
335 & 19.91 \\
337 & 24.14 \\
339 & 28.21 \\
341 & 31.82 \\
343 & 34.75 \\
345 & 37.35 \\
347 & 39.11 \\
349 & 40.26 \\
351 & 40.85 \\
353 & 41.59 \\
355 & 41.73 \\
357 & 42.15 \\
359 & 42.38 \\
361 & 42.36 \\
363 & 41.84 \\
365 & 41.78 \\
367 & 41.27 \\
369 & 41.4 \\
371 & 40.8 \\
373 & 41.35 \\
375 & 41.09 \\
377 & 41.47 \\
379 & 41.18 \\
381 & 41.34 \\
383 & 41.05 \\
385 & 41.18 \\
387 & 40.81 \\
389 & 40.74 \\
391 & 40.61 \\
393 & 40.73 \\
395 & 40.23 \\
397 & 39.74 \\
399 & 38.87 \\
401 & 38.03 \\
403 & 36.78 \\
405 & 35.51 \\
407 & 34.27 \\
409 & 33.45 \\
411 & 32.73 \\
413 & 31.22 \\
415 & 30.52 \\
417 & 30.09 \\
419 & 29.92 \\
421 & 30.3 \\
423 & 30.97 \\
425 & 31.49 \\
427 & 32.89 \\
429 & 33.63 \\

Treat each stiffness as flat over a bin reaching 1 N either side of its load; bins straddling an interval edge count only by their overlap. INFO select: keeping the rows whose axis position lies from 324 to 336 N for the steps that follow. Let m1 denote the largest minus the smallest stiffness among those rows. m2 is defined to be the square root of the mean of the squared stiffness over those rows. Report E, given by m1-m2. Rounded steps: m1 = 12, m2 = 13.1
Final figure -1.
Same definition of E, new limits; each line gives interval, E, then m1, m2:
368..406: -34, 6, 40.2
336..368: -20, 18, 38.6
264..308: -30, 11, 41.5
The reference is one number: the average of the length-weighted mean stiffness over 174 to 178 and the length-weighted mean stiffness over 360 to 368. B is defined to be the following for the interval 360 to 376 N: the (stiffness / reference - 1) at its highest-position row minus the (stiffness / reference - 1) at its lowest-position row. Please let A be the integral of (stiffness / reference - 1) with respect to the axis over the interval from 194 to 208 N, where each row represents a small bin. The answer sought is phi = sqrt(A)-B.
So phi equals 0.3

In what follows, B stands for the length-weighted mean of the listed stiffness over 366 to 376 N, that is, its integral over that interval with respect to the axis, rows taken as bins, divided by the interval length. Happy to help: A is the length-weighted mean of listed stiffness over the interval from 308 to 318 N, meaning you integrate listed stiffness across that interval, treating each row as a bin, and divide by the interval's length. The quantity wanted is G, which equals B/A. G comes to 1.89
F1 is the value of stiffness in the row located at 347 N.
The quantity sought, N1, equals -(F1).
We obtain -39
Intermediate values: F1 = 39.11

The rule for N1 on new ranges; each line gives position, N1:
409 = -33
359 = -42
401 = -38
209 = -44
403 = -37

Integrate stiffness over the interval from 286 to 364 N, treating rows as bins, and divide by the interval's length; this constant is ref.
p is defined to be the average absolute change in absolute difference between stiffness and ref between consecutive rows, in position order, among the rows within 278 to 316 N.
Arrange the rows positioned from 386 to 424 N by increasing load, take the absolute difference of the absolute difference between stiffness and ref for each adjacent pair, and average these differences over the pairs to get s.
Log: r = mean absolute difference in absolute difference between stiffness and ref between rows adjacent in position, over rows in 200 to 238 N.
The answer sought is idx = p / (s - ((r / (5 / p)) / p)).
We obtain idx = 2.2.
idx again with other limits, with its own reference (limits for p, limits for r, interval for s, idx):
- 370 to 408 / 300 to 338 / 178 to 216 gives -2.1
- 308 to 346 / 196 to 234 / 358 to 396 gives 11.6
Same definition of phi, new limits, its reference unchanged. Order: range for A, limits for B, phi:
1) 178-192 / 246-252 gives 0.4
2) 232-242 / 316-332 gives 0.6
